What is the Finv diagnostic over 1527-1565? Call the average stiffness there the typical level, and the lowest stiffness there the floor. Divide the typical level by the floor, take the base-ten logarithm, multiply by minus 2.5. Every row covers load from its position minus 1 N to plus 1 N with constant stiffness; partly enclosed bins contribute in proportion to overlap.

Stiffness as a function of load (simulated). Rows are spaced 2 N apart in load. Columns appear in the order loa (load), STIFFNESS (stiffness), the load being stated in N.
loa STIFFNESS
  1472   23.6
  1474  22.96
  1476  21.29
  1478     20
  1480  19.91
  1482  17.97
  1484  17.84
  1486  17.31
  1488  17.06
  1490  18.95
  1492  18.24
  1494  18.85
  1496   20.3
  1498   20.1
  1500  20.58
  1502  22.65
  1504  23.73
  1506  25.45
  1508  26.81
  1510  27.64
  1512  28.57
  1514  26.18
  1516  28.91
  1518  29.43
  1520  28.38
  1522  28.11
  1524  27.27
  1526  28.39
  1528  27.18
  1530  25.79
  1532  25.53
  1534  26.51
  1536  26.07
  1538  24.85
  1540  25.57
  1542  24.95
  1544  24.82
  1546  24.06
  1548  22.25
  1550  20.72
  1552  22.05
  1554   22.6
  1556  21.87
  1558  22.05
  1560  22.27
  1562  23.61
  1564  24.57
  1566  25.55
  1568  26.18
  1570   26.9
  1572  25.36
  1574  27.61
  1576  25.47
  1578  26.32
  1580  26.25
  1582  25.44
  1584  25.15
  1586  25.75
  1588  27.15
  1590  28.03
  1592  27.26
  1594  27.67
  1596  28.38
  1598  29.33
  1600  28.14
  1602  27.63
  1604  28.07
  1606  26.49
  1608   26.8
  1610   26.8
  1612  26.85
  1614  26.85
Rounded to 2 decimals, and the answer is -0.16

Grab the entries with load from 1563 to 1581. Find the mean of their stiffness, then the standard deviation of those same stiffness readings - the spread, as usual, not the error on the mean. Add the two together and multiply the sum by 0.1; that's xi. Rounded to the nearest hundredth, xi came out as 2.69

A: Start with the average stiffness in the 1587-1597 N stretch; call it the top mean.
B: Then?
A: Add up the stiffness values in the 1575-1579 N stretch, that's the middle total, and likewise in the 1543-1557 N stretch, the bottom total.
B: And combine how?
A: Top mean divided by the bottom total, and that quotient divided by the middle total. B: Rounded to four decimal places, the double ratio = 0.0034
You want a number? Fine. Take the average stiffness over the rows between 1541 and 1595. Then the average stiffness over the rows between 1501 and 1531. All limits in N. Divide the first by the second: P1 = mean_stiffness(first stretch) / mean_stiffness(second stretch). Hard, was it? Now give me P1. 0.92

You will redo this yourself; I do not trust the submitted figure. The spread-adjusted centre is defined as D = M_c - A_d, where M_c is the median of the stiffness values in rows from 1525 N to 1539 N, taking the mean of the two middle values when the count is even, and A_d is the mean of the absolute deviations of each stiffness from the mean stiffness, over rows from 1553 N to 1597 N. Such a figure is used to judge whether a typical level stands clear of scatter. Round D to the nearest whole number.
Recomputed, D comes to 25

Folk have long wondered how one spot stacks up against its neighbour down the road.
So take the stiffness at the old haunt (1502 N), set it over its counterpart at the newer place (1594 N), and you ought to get 0.819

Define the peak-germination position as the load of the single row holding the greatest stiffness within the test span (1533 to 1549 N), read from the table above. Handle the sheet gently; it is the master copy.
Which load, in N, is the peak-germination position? 1534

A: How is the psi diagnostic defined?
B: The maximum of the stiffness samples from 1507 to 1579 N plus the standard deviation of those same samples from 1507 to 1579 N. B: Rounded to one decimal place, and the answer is 31.7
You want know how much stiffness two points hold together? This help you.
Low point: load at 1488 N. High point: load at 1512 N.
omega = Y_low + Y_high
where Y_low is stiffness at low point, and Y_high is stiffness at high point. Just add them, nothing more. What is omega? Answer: 46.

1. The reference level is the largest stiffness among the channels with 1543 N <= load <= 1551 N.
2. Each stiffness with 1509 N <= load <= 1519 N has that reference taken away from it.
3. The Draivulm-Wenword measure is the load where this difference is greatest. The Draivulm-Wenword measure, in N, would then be 1518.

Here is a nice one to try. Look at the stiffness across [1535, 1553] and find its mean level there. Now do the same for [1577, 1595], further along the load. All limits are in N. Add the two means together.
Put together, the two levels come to 50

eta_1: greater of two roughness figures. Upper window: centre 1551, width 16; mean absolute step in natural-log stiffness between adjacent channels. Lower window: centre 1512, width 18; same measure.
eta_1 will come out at 0.0533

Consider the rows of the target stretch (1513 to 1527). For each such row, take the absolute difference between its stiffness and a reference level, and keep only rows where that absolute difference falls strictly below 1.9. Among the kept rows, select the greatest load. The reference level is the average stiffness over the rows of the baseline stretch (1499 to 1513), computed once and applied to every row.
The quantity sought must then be 1514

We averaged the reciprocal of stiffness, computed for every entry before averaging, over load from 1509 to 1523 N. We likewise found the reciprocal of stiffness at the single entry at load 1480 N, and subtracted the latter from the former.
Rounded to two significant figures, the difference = -0.015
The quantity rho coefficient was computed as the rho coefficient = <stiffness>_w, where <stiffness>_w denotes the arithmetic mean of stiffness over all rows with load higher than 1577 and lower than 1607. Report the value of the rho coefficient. 27.1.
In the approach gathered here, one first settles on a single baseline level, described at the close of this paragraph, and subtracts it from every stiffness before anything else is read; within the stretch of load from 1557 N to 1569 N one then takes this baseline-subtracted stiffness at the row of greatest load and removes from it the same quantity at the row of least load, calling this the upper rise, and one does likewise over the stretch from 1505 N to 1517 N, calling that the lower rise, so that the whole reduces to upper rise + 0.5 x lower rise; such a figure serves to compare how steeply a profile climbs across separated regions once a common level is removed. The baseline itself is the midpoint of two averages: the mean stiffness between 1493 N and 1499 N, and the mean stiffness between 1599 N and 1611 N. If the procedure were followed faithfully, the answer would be 5.9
